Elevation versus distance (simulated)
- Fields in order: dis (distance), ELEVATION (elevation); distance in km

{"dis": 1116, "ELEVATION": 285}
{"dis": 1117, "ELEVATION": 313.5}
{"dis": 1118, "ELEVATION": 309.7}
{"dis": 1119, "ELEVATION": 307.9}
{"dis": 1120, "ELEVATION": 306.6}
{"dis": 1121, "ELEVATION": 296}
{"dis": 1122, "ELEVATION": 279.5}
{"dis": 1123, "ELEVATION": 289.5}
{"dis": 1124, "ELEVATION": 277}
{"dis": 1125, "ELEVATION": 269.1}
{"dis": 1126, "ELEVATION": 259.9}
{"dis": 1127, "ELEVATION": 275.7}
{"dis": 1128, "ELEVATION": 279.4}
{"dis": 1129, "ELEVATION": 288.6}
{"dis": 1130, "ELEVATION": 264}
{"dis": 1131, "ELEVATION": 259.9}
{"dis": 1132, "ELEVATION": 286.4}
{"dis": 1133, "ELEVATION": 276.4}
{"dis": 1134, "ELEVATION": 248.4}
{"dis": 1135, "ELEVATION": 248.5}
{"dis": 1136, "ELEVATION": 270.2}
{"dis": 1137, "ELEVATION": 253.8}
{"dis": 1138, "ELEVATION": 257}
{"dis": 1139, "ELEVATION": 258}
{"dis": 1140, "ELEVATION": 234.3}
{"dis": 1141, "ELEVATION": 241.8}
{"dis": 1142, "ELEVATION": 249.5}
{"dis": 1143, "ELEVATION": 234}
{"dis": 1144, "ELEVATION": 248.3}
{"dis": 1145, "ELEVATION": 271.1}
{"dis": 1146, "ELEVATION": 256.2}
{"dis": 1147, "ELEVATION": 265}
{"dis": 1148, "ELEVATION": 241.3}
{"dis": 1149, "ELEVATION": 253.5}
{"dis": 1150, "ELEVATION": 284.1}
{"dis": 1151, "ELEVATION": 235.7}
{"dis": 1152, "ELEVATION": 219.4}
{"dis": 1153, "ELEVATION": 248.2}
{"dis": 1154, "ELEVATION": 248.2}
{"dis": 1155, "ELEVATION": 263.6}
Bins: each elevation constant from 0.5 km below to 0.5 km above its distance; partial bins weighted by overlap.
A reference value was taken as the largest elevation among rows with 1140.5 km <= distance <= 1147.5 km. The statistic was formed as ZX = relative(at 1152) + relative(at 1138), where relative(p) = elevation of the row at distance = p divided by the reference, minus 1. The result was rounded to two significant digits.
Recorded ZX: -0.24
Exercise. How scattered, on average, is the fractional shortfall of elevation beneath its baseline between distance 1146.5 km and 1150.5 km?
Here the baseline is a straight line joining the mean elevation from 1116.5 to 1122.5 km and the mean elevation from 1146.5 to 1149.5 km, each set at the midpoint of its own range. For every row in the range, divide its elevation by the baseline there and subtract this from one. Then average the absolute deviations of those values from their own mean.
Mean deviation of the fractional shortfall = 0.054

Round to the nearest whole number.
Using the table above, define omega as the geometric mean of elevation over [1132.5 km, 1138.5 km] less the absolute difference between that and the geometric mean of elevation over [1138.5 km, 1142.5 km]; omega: 246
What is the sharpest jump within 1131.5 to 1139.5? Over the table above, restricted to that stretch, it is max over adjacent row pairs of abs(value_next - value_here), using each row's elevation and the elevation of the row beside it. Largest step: 28.0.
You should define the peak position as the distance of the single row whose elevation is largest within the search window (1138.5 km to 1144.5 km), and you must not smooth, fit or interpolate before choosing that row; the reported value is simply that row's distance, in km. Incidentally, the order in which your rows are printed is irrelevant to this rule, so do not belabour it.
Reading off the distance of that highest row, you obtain 1139 km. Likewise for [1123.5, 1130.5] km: 1129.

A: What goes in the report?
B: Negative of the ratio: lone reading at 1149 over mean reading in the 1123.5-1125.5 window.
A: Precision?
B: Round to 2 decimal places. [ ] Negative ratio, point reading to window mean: -0.93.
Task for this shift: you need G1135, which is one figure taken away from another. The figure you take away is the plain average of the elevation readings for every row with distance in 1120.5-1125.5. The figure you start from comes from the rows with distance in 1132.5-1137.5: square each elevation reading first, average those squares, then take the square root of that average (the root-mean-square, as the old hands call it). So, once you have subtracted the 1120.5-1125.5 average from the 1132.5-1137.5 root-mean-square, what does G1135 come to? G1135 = -22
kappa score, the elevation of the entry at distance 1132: 286.4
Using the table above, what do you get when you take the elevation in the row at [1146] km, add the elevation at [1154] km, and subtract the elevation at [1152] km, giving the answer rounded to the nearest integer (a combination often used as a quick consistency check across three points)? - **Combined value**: 285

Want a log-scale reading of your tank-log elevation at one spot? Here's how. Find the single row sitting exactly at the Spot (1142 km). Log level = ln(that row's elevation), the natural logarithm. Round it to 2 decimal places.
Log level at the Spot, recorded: 5.52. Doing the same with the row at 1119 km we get 5.73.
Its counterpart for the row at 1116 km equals 5.65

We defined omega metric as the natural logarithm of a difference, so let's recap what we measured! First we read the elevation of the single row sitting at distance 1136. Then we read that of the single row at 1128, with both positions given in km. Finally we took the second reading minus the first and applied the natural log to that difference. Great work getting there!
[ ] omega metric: 2.2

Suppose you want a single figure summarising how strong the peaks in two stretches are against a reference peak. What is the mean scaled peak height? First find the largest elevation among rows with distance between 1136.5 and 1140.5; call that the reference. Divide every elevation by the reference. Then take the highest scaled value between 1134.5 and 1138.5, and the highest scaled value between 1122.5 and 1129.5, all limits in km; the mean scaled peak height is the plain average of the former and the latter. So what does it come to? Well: 1.085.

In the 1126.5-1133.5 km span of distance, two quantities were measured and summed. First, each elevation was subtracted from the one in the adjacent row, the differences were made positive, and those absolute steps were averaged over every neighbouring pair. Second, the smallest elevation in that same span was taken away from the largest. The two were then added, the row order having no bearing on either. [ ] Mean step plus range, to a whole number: 42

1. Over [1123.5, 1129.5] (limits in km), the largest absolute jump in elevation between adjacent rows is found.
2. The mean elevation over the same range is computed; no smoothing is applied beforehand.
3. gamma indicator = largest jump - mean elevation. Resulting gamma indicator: -259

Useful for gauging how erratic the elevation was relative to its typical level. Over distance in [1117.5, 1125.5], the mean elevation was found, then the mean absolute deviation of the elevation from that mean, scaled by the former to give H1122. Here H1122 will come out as 0.045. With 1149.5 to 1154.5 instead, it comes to 0.063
